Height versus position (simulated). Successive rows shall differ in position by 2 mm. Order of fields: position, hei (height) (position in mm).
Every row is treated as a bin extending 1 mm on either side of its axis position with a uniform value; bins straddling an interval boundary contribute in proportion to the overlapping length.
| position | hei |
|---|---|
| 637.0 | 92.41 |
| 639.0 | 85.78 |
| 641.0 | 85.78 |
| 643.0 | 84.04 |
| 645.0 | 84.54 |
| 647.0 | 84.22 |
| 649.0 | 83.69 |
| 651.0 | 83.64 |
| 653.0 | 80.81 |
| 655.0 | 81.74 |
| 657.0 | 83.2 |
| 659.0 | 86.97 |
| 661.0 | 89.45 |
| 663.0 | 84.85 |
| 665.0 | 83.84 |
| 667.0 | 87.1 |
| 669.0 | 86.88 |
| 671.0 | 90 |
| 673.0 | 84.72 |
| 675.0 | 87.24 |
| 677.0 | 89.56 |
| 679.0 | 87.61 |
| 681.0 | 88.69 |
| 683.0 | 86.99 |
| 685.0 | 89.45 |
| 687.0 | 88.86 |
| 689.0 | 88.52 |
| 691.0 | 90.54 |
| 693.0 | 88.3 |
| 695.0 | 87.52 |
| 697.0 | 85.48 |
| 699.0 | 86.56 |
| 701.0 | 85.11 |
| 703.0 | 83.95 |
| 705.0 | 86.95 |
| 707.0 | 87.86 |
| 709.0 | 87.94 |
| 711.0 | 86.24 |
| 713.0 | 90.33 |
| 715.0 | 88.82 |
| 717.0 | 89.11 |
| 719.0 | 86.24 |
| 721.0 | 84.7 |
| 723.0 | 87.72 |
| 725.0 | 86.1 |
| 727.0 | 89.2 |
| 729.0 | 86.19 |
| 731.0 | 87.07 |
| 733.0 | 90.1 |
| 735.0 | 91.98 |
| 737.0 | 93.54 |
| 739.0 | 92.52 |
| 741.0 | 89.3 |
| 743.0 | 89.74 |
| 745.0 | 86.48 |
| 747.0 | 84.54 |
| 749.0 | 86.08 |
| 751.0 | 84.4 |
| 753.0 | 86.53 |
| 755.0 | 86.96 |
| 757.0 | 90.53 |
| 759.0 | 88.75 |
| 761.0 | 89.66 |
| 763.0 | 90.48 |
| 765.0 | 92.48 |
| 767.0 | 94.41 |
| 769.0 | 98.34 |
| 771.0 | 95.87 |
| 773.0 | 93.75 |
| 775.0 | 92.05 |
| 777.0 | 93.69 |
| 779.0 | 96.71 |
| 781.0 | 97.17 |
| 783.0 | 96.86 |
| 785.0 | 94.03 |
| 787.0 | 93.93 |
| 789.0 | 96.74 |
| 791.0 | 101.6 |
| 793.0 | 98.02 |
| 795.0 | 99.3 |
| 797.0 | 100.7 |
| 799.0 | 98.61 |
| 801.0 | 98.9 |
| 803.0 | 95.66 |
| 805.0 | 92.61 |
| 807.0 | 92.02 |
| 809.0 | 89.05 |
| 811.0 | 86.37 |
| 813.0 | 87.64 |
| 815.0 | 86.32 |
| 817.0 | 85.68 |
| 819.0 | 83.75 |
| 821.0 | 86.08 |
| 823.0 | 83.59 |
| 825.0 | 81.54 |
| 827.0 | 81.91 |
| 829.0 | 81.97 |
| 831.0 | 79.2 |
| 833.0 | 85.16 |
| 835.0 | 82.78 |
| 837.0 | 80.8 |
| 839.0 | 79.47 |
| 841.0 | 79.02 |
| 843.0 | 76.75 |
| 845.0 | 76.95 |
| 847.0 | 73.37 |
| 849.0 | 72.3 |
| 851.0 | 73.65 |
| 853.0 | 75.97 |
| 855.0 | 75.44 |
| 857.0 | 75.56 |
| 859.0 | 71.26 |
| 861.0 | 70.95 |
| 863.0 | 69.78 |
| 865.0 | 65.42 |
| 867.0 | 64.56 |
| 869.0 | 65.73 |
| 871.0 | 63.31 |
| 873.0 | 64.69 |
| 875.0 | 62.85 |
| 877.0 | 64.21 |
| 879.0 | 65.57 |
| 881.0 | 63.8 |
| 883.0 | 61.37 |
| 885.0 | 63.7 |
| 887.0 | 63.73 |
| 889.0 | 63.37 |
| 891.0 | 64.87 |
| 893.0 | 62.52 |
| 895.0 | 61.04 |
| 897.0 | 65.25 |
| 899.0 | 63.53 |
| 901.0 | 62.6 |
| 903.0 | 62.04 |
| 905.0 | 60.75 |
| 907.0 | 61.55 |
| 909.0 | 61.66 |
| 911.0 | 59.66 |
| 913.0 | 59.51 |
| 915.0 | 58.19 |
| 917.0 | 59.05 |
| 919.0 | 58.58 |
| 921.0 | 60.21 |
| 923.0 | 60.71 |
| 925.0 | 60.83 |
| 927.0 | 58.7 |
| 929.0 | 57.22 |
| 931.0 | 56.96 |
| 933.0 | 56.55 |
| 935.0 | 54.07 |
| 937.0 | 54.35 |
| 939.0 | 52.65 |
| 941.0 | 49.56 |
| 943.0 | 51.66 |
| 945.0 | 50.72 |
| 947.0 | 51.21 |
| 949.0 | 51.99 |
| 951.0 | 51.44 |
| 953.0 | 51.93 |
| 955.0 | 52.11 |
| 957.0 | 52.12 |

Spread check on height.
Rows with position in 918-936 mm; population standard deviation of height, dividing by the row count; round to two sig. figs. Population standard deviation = 2.1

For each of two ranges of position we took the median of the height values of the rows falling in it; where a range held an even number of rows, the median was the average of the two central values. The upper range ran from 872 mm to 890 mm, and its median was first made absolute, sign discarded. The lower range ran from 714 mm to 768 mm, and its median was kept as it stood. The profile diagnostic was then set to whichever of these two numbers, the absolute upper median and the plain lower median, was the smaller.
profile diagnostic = 64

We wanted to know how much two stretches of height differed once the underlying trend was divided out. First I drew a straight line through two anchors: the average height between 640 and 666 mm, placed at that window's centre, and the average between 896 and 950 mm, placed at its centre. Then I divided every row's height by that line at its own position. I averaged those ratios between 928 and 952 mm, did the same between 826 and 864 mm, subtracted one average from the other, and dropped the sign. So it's 0.23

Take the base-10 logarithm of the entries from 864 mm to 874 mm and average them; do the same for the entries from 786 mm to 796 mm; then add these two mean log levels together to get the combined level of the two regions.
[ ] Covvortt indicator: 3.80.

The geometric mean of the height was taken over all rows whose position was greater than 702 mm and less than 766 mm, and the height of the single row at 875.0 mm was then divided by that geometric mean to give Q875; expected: 0.71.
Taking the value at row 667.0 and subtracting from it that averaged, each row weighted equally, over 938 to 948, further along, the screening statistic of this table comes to 36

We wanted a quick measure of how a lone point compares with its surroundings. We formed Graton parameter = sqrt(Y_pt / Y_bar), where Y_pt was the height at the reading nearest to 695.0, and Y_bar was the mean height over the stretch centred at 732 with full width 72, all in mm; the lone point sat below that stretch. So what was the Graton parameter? 1.00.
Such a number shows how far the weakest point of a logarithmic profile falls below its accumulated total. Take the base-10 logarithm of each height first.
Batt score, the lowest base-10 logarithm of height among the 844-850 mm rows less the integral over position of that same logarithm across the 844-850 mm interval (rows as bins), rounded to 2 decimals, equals -9.36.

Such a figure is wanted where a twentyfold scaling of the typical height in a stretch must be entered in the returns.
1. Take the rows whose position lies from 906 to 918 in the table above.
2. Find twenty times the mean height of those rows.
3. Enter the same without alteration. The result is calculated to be 1199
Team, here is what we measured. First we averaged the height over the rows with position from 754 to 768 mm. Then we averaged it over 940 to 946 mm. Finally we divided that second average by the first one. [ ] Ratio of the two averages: 0.56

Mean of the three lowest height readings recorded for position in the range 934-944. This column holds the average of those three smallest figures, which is 51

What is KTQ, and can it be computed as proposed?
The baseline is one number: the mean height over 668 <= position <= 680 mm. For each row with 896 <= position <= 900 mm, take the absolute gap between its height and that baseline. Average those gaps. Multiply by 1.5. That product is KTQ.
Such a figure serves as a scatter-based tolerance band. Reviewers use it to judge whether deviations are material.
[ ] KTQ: 35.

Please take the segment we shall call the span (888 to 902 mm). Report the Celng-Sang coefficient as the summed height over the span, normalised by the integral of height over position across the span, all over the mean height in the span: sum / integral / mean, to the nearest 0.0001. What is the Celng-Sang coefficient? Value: 0.0079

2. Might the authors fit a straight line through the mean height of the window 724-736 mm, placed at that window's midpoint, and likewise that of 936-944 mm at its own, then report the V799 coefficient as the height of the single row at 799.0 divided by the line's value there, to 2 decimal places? 1.29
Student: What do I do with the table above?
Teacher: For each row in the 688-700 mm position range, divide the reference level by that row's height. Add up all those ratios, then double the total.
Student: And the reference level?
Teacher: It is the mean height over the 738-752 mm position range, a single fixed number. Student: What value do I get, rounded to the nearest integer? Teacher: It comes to 12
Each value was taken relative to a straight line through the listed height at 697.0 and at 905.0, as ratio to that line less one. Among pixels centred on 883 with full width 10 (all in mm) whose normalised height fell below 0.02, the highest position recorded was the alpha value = 887.0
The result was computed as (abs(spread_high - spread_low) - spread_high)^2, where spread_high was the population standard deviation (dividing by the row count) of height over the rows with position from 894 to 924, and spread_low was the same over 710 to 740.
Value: 1.3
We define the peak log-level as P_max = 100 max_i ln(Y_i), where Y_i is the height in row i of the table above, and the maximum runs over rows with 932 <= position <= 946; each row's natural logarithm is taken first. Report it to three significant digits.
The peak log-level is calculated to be 404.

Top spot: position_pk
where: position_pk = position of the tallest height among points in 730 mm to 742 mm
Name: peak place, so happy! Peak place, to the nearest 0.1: 737.0 mm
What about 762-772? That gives 769.0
